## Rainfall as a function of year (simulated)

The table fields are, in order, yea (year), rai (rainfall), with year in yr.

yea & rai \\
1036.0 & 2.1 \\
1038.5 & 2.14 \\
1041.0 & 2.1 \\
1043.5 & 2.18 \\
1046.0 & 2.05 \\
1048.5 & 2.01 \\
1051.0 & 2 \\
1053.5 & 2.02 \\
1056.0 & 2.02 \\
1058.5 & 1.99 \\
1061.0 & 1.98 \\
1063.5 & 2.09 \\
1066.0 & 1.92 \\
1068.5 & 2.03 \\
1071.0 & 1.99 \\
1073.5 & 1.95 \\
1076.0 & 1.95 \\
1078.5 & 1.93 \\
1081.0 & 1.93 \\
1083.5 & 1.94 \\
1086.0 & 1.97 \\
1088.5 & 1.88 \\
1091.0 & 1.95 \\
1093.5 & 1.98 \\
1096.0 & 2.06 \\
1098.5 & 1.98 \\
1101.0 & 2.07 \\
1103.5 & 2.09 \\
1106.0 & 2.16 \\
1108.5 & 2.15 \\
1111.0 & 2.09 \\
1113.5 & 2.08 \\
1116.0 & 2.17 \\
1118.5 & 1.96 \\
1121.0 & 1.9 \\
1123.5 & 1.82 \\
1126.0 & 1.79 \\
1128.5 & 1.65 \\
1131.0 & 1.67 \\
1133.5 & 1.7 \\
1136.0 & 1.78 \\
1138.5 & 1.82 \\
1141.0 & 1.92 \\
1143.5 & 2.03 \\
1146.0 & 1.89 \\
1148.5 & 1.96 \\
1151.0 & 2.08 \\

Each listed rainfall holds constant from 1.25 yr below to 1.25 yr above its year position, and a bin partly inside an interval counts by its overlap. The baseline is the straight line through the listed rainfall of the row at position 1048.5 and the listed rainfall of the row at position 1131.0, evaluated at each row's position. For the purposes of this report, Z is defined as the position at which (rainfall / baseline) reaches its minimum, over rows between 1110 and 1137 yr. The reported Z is 1128.5 yr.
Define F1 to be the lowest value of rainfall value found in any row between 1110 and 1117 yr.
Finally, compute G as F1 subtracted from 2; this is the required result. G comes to -0.08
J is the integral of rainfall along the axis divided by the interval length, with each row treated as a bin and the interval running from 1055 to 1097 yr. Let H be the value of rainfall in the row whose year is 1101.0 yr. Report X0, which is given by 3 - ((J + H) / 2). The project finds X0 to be 0.98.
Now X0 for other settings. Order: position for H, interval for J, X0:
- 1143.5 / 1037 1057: 0.95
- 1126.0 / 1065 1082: 1.13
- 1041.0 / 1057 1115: 0.95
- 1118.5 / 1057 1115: 1.02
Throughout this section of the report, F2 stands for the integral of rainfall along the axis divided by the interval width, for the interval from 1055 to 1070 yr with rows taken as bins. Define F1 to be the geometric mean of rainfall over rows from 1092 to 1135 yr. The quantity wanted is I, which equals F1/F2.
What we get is 0.97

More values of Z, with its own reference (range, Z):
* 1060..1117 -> 1066.0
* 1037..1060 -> 1048.5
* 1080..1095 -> 1088.5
